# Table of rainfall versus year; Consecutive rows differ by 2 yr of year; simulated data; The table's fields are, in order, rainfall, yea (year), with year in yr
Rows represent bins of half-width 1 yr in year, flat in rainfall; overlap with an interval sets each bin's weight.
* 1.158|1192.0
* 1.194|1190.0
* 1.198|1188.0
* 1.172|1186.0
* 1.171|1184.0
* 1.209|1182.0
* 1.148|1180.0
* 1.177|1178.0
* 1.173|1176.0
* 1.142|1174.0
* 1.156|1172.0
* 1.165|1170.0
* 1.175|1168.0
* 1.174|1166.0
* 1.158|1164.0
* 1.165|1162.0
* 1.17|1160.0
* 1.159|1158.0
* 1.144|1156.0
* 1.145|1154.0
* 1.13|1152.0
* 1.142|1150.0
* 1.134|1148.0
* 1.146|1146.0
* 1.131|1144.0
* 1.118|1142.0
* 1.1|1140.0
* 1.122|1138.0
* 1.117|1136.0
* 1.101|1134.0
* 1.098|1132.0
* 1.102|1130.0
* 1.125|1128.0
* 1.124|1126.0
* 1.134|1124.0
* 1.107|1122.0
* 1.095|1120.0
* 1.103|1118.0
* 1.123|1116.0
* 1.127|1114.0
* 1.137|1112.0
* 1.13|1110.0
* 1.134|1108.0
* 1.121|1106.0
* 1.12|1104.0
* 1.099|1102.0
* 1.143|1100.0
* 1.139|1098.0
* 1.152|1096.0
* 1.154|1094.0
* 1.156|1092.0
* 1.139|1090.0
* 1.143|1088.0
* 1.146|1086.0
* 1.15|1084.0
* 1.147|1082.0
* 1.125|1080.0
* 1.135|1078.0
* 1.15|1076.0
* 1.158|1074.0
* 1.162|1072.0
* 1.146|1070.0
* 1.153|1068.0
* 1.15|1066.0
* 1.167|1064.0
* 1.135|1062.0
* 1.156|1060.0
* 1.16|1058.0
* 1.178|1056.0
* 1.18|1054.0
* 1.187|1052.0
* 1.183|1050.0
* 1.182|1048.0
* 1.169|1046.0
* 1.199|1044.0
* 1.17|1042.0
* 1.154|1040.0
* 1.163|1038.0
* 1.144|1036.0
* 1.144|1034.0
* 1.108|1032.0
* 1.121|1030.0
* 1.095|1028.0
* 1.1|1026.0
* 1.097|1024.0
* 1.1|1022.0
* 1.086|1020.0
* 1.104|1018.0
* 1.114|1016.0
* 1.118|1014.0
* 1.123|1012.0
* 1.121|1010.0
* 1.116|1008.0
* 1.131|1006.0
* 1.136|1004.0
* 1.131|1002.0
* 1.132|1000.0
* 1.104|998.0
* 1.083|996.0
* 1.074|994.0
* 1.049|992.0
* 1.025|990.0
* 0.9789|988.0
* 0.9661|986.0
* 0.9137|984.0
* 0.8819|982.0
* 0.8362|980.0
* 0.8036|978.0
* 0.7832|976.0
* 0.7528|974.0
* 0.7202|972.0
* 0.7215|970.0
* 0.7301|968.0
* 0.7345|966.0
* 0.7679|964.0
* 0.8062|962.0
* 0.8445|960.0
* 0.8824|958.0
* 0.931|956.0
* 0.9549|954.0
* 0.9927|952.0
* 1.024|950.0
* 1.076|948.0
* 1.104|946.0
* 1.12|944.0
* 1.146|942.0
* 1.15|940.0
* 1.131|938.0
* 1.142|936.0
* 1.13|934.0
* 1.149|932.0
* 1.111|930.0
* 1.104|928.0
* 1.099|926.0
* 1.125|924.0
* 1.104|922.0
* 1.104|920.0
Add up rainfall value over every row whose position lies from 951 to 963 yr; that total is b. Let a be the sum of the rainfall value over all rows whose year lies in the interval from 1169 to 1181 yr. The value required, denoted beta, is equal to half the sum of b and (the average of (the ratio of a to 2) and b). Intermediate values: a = 6.96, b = 5.41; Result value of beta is 4.93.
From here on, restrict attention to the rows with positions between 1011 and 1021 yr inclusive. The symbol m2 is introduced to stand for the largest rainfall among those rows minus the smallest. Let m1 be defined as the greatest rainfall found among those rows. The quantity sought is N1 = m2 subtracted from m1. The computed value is 1.09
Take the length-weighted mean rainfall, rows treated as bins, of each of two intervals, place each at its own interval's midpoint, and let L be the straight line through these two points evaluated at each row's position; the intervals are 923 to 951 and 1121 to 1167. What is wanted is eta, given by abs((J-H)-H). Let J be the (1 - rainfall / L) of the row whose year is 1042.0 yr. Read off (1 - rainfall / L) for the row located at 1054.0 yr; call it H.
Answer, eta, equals 0.06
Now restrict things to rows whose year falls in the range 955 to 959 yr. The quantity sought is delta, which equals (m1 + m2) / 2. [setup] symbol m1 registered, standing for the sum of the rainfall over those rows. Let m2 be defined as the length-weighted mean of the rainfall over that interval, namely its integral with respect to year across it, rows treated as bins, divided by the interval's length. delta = 1.36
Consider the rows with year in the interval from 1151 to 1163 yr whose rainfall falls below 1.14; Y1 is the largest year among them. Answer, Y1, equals 1152.0 yr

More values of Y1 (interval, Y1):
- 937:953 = 952.0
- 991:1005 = 1004.0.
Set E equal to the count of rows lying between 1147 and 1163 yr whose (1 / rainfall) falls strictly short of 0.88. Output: 6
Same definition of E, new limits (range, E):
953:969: 0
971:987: 0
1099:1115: 2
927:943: 4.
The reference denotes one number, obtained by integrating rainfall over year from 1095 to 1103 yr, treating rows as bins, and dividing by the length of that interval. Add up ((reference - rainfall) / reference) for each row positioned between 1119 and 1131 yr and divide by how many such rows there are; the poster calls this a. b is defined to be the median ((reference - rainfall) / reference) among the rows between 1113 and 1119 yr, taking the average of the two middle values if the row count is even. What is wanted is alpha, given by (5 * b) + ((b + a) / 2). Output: 0.06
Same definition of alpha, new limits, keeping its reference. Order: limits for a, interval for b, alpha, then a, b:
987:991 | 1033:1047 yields -0.09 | 0.12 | -0.026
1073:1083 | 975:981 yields 1.60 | -0.01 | 0.291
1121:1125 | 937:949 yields 0.04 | 0.01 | 0.007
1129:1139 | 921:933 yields 0.14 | 0.02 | 0.023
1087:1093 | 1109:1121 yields 0.03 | -0.01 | 0.007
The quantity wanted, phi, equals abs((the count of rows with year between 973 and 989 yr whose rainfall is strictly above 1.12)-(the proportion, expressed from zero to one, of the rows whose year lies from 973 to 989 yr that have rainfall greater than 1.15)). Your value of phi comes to 0.0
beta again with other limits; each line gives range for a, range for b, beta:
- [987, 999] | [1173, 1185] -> 6.05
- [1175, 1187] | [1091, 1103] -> 6.01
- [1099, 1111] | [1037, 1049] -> 6.12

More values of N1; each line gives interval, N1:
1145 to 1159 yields 1.13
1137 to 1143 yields 1.10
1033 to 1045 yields 1.14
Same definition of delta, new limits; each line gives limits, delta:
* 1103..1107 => 1.68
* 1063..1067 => 1.74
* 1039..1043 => 1.74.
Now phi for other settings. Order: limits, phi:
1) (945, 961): 0.0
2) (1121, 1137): 3.0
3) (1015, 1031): 1.0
